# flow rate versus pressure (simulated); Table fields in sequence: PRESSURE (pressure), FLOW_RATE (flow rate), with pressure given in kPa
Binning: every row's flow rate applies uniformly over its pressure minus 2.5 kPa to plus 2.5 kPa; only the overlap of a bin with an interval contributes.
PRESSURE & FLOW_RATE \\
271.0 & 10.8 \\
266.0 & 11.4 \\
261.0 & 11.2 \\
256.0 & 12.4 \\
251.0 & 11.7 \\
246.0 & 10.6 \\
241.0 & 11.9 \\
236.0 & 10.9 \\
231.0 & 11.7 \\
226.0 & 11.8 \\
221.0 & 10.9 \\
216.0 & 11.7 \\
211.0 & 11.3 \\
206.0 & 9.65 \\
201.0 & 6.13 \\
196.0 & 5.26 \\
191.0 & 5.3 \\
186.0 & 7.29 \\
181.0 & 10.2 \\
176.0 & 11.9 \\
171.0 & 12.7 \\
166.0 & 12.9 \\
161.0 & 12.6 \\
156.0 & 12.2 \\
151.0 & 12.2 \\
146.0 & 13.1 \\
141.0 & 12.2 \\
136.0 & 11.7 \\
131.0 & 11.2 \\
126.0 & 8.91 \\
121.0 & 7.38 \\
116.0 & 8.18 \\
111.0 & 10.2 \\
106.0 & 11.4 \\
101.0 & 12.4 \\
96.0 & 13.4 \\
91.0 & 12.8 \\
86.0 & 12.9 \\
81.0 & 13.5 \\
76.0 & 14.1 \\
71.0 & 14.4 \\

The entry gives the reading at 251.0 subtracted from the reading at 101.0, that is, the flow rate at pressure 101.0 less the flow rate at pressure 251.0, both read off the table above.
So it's 0.7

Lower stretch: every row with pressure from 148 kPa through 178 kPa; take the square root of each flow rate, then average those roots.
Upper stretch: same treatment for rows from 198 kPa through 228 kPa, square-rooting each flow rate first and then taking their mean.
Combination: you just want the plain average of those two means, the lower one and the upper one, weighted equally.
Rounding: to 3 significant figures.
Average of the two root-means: 3.35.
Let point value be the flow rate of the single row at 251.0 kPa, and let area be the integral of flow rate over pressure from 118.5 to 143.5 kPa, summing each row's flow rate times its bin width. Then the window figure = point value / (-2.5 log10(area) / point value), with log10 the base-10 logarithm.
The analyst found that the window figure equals -23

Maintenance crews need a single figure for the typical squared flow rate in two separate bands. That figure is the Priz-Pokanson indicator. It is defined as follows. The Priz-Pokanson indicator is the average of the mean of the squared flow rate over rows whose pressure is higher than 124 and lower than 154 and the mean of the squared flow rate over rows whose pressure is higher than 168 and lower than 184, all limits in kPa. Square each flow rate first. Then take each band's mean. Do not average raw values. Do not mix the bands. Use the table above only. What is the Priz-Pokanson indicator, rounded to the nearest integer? 135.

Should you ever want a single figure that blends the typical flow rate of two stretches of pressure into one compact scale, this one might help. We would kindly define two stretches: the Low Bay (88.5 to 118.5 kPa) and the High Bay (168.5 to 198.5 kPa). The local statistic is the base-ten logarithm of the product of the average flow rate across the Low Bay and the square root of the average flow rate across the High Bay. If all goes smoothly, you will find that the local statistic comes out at 1.53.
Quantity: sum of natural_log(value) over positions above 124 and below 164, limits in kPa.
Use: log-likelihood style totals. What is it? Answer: 20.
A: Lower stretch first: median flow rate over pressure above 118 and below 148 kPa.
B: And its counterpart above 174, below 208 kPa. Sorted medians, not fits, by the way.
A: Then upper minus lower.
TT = -4.2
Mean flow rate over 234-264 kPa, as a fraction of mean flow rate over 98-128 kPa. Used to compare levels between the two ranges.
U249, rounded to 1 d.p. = 1.2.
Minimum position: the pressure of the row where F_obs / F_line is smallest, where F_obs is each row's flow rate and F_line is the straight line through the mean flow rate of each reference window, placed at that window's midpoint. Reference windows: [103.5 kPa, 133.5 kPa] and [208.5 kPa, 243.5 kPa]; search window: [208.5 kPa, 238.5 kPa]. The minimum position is 236.0 kPa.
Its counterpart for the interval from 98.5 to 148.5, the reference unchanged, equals 121.0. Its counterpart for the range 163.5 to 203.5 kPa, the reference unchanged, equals 196.0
